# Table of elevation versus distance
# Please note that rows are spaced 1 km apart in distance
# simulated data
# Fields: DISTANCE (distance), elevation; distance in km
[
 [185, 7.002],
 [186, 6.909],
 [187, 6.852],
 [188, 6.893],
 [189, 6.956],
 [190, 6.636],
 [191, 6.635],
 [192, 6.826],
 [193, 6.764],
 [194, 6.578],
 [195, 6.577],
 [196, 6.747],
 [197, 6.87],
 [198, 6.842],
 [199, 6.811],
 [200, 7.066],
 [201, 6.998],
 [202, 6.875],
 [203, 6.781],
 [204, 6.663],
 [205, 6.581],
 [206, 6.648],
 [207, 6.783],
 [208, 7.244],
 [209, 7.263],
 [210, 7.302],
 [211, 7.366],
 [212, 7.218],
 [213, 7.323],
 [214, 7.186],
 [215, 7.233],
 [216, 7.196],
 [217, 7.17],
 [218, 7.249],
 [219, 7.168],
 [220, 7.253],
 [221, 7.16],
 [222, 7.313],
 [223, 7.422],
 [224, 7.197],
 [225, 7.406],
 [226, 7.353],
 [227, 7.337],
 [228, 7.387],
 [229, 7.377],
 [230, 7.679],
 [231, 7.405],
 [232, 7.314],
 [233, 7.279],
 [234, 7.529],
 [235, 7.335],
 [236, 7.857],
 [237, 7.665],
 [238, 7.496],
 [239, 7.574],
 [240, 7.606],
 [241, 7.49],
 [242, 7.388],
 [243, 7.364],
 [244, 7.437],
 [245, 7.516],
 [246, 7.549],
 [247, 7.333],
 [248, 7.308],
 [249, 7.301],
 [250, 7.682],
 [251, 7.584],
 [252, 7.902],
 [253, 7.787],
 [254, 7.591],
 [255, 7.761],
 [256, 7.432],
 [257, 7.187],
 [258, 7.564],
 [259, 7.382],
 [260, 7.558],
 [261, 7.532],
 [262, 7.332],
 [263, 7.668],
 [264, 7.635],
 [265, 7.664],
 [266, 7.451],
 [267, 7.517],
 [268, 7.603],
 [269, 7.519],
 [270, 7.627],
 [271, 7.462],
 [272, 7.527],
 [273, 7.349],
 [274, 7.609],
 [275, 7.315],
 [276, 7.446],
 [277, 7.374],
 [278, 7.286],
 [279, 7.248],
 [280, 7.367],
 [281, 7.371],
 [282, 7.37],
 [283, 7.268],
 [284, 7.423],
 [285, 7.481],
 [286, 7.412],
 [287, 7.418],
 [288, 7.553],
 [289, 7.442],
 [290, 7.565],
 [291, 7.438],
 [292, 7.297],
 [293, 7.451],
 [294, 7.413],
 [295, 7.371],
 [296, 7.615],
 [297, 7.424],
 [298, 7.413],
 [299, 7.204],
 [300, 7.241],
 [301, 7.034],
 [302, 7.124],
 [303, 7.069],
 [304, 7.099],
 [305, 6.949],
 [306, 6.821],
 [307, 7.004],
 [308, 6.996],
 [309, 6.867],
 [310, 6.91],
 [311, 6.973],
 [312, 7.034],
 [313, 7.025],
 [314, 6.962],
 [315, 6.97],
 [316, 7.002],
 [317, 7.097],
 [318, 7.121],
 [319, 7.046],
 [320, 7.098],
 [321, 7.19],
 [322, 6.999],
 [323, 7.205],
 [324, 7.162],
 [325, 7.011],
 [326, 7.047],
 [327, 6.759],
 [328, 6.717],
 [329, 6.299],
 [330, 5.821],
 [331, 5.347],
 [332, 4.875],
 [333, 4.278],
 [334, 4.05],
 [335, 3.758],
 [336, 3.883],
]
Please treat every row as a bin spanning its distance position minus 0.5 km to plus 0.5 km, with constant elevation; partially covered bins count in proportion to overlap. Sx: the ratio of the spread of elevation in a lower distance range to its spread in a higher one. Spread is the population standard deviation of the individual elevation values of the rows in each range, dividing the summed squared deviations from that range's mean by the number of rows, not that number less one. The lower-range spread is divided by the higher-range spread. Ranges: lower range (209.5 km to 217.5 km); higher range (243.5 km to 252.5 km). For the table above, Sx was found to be 0.4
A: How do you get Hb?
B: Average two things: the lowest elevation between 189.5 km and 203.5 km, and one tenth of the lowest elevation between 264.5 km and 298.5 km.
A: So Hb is 3.65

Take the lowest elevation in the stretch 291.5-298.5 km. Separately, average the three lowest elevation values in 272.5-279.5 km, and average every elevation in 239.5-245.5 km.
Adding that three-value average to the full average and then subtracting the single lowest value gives 7.5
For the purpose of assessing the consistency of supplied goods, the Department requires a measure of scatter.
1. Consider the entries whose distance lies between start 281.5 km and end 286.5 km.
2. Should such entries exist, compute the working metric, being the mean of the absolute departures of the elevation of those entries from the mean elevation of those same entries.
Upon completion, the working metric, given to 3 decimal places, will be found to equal 0.057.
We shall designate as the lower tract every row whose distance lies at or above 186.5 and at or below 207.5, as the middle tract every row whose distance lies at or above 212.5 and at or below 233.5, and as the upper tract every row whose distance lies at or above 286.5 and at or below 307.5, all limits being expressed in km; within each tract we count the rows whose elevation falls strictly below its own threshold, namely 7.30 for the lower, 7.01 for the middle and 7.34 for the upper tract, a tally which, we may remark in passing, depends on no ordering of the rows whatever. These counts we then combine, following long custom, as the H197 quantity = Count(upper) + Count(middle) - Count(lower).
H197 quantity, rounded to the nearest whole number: -11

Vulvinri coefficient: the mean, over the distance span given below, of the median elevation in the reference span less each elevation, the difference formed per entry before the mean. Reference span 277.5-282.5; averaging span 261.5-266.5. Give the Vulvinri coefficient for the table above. -0.18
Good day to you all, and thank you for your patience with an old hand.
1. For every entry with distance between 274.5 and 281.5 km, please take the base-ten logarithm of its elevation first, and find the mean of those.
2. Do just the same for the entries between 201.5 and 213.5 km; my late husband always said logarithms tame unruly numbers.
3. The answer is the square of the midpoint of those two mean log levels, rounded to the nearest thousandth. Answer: 0.732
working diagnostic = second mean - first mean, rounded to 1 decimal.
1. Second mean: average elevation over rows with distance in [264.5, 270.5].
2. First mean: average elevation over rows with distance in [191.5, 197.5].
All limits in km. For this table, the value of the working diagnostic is 0.8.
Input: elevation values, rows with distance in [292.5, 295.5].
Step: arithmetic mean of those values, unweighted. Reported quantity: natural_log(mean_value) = 2.00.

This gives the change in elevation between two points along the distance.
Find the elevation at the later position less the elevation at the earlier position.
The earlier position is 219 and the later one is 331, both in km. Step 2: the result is -1.8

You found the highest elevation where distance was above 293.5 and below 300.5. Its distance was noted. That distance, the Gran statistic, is 296 km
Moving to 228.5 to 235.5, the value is 230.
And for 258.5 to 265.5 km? 263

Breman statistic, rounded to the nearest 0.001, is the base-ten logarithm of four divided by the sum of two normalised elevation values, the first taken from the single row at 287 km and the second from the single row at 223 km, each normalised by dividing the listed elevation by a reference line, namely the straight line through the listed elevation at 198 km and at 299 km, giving 0.278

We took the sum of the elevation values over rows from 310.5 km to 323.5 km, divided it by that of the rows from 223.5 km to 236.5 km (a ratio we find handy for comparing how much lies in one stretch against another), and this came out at 0.95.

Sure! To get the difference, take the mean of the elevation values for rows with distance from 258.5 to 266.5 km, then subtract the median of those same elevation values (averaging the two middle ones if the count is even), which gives -0.017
